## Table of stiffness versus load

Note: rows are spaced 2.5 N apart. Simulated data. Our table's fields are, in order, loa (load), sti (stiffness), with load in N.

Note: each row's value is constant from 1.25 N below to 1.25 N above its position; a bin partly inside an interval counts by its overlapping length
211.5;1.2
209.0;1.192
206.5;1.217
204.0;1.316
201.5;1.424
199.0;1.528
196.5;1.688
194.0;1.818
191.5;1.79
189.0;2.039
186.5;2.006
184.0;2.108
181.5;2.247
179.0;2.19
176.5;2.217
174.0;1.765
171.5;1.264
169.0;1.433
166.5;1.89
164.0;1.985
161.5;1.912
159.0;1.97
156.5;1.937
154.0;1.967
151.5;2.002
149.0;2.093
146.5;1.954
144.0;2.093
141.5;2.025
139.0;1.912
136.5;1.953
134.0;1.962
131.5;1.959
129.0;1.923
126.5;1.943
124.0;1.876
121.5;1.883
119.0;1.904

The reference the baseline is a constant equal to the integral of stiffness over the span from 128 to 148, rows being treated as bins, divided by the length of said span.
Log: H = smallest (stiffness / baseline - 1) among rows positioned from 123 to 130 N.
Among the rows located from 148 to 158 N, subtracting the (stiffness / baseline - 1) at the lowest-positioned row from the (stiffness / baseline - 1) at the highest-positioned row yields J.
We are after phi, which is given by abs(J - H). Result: 0.03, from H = -0.05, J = -0.08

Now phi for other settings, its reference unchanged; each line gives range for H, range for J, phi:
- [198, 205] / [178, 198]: 0.08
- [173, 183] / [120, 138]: 0.14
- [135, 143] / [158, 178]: 0.16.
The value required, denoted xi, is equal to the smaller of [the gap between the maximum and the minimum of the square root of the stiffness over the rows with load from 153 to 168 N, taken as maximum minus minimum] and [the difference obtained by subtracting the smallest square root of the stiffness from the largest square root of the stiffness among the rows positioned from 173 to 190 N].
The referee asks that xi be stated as 0.034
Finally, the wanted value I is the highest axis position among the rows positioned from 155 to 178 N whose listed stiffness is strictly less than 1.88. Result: 174.0 N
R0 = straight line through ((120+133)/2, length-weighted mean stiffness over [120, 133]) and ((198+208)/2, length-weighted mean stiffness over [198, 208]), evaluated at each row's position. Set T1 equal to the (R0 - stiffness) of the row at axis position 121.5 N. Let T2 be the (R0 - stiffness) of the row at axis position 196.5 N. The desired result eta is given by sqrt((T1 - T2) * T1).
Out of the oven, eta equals 0.16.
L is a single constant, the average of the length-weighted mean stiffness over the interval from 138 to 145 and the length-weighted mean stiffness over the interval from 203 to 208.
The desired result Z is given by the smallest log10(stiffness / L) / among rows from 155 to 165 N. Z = 0.07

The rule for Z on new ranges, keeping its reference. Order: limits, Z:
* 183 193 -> 0.04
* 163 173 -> -0.11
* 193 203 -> -0.06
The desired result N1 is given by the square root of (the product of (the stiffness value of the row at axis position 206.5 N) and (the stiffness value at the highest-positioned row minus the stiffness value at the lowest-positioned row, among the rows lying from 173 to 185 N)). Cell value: 0.6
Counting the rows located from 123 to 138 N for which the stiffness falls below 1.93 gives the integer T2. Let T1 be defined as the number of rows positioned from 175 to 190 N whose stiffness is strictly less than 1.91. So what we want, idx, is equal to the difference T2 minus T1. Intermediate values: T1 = 0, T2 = 2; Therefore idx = 2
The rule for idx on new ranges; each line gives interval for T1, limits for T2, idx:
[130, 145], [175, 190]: 0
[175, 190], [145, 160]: 0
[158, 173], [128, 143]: -1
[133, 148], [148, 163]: 1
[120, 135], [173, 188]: -1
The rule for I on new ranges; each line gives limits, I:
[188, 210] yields 209.0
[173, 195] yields 194.0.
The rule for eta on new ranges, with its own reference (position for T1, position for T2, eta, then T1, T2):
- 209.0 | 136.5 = 0.17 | 0.1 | -0.11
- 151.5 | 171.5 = 0.40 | -0.3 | 0.33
